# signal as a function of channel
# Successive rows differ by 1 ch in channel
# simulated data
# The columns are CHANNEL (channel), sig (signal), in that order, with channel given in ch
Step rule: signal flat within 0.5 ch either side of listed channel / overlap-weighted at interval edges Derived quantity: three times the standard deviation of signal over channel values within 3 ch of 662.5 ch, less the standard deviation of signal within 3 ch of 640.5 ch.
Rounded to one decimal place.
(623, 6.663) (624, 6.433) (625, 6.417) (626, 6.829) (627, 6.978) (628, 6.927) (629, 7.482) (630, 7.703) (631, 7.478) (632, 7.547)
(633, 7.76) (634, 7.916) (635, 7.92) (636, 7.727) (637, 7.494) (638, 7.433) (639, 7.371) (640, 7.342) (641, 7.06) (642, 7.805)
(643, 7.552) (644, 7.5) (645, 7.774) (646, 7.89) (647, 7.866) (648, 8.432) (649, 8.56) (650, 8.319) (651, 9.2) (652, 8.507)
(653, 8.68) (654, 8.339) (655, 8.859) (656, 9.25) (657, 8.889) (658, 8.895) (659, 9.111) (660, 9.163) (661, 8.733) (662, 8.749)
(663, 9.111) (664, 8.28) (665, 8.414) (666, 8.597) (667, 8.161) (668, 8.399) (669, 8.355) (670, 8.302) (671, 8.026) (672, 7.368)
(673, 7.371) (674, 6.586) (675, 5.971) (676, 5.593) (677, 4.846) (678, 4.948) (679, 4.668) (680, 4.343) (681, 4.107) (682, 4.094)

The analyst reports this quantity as 0.8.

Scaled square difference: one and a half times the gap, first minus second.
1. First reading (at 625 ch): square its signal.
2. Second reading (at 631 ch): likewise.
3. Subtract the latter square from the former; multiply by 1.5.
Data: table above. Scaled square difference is -22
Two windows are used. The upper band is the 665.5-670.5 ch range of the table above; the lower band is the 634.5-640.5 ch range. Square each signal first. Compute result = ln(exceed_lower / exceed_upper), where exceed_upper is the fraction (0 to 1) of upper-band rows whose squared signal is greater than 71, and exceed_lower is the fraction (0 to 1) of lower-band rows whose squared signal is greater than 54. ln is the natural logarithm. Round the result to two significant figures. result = 1.4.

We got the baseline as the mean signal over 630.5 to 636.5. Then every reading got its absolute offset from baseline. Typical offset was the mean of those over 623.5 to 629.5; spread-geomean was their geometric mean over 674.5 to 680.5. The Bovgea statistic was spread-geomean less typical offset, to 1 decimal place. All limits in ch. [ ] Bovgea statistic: 1.7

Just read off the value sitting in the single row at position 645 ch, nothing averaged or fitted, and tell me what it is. 7.774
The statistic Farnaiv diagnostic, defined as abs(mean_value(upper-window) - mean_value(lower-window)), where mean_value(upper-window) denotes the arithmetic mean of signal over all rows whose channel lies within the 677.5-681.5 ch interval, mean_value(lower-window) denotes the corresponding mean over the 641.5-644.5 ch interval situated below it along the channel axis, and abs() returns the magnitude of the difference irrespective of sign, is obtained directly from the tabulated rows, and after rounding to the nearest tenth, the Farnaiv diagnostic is 3.1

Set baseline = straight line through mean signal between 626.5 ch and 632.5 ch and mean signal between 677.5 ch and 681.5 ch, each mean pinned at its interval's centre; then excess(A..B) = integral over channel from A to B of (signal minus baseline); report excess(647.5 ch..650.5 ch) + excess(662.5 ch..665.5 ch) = 16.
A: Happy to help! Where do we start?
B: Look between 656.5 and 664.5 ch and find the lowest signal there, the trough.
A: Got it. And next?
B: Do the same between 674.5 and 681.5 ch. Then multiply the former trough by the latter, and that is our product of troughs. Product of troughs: 34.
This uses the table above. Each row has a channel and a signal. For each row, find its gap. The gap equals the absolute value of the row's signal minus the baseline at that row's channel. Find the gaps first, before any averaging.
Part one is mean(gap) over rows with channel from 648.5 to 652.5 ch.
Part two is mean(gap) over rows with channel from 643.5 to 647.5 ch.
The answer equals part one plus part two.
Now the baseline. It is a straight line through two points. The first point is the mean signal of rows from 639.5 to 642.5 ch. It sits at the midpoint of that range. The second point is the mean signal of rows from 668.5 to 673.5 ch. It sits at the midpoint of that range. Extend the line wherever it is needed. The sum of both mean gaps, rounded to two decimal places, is 1.37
